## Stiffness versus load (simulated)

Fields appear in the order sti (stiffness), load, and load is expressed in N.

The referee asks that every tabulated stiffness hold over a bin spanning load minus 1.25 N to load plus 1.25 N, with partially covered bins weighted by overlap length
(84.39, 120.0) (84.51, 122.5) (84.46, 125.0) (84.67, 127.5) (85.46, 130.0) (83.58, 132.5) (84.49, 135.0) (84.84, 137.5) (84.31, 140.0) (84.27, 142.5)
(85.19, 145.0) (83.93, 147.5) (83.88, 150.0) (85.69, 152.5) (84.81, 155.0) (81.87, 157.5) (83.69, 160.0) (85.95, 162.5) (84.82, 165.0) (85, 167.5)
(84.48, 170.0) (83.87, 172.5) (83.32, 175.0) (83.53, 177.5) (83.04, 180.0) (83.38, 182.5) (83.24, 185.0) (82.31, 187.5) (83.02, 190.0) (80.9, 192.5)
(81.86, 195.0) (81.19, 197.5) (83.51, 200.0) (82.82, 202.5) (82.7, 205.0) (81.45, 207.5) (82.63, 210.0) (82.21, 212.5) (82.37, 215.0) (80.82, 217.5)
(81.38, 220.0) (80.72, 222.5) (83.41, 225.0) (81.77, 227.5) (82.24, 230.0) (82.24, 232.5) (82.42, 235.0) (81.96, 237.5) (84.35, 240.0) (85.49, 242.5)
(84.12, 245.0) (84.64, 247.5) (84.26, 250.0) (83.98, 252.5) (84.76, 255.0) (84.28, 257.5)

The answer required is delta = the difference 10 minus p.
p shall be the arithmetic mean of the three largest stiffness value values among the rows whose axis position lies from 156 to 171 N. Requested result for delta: -75.3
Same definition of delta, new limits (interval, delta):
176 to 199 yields -73.4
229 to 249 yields -74.8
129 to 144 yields -74.9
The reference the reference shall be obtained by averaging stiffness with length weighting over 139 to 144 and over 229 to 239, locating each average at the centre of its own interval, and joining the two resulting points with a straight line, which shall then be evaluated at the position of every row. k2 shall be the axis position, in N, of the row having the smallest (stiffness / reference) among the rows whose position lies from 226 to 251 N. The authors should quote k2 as 227.5 N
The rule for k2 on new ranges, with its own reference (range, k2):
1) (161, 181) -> 180.0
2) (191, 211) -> 192.5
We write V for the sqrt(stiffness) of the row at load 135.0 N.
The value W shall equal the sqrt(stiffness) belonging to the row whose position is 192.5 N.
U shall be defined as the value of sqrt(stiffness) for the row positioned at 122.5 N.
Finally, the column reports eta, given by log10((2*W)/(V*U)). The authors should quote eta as -0.672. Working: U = 9.19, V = 9.19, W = 8.99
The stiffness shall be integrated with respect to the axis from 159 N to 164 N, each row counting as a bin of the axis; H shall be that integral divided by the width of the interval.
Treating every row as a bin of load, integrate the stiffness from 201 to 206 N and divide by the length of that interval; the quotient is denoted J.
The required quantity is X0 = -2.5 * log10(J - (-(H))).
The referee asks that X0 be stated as -5.561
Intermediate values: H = 84.9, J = 82.8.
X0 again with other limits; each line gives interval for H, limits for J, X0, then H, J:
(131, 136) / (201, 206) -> -5.556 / 84.1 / 82.8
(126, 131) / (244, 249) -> -5.572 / 85.0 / 84.4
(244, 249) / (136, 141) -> -5.570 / 84.4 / 84.6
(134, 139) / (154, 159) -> -5.563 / 84.7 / 83.3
